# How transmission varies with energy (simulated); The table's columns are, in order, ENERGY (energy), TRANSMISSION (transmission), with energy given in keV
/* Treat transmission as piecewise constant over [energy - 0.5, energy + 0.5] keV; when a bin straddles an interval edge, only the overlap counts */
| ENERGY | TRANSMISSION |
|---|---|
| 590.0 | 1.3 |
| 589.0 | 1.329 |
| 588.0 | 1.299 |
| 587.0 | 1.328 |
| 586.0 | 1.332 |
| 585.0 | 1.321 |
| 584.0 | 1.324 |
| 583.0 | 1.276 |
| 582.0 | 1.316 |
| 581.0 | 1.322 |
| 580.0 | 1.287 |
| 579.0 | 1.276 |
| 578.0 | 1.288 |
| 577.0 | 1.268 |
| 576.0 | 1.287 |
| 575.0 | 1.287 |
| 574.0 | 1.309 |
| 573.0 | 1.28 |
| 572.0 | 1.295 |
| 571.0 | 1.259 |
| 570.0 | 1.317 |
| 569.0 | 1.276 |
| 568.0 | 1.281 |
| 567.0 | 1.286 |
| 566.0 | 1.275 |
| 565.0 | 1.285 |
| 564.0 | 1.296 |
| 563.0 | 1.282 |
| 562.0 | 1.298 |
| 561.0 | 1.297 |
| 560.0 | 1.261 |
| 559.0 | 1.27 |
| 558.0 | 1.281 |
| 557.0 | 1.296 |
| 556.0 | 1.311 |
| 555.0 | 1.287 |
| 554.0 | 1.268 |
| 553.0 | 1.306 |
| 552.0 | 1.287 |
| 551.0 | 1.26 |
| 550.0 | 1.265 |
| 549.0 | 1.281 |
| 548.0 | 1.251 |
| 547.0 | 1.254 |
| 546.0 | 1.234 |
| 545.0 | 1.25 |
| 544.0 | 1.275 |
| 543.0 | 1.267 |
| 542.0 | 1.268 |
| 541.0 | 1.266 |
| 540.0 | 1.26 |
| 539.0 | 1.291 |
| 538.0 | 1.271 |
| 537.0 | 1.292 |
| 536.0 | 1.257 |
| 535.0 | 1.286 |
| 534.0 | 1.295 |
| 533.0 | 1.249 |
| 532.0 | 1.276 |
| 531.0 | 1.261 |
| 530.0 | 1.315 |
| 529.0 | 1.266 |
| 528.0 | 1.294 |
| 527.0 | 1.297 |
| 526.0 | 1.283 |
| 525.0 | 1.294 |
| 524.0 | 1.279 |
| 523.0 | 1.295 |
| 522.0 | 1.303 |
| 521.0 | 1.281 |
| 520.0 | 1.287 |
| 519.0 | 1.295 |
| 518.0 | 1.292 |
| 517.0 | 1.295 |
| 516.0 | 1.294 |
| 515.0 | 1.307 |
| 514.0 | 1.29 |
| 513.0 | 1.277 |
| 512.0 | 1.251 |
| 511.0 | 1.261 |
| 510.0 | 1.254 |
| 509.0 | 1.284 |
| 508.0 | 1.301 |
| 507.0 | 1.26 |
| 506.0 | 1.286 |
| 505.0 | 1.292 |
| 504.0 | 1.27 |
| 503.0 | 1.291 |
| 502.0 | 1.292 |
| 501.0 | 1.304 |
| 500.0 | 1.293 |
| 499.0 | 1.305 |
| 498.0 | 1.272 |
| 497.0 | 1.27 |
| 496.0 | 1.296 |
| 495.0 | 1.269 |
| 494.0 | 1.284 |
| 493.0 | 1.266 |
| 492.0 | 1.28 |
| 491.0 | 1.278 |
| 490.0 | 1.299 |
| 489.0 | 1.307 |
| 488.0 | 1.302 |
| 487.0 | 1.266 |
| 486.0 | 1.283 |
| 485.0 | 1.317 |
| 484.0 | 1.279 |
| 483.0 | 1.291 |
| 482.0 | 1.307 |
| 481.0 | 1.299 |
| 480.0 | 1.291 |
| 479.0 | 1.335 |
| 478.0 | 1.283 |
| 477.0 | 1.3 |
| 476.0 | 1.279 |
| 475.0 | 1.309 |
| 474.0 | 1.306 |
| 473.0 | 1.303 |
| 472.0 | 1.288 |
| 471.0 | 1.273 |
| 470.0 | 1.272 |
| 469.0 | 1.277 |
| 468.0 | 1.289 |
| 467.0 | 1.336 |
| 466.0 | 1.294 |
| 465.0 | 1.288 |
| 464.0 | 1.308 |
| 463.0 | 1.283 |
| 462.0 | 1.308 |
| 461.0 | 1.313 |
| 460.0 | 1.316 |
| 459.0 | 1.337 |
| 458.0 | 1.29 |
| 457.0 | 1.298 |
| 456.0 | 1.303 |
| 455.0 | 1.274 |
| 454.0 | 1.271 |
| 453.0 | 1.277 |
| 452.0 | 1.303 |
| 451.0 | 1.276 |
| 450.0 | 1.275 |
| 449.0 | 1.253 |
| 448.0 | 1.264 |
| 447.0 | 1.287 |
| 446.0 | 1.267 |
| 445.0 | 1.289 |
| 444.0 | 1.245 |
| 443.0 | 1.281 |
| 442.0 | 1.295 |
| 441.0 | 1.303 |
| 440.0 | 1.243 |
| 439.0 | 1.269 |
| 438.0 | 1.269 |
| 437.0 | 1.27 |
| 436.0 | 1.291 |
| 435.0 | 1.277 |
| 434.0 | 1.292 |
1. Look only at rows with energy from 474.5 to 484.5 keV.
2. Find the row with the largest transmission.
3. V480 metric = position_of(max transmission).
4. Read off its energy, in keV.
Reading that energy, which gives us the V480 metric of 479.0 keV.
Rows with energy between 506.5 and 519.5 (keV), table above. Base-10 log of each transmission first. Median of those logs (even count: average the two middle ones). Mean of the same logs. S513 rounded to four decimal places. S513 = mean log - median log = -0.0029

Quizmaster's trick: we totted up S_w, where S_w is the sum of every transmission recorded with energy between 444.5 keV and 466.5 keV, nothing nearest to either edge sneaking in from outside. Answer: 28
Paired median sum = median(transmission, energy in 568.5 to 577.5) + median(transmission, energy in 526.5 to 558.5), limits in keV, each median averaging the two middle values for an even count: 2.56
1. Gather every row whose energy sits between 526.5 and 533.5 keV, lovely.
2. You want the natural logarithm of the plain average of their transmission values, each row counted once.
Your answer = 0.2466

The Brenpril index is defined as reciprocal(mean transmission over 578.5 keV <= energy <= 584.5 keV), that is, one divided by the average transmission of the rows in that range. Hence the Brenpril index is 0.769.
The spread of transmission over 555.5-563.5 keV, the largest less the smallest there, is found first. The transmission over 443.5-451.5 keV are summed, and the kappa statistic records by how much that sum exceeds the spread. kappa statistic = 10.11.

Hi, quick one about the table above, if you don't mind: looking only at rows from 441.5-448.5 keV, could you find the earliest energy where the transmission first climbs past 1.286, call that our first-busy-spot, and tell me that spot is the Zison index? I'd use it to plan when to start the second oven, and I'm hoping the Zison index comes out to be 442.0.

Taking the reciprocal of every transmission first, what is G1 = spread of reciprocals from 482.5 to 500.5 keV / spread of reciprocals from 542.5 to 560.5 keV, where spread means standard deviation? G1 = 0.75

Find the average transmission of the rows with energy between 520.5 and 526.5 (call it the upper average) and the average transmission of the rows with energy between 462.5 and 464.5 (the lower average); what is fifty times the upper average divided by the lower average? 49.8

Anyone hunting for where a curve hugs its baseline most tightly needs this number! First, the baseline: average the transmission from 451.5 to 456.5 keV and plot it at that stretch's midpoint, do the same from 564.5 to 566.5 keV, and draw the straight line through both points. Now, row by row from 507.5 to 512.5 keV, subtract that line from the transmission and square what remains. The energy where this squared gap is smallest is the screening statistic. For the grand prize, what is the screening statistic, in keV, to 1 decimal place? 509.0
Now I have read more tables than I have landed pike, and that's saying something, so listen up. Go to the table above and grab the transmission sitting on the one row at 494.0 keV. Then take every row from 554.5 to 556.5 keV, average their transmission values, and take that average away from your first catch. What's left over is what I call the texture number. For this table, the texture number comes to -0.015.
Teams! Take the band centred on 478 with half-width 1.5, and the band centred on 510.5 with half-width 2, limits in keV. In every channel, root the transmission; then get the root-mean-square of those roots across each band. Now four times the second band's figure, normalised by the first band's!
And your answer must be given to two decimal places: 3.93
